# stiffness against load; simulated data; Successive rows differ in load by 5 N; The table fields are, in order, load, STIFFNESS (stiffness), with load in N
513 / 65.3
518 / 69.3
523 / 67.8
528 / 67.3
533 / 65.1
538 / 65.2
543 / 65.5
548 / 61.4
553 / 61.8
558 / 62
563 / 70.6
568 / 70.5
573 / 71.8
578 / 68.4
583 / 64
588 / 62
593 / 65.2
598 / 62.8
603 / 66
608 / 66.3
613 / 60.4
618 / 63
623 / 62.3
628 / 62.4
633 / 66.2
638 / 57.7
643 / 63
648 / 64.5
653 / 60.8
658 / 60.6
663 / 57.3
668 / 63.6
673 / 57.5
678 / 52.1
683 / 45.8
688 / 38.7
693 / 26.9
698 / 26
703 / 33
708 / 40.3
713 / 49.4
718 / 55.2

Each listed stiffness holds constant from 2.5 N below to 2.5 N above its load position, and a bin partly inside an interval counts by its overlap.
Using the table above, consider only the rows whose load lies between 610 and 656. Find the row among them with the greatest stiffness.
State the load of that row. 633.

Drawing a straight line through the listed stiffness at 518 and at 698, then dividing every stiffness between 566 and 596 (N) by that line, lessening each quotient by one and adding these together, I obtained 1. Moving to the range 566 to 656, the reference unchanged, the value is 7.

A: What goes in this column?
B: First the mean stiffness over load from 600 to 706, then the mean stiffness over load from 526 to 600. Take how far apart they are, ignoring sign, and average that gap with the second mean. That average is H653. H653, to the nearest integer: 38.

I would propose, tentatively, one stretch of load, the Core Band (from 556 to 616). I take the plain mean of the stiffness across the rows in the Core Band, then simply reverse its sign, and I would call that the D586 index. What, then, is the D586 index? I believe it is -65.8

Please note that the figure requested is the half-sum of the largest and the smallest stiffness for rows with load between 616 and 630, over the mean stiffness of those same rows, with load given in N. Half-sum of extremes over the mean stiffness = 1.001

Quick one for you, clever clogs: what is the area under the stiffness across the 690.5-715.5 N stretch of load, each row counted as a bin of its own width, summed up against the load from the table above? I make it 878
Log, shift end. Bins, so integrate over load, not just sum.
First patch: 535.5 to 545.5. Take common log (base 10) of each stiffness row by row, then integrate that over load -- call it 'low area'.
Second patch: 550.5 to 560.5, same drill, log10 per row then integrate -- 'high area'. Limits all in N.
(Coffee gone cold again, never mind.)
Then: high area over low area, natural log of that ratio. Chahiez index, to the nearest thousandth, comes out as -0.013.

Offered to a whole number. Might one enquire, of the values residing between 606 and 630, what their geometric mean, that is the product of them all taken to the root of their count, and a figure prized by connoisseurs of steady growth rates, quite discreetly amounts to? 63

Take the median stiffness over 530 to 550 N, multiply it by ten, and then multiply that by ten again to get 6515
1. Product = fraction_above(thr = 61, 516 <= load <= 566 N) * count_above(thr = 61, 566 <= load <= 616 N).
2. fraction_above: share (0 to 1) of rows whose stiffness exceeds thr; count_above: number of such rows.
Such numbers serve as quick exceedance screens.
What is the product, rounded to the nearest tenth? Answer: 9.0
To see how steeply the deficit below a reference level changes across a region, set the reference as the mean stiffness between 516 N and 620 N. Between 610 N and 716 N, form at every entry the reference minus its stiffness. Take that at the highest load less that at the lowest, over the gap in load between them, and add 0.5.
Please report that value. 0.61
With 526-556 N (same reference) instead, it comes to 0.72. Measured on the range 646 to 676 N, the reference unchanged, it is 0.78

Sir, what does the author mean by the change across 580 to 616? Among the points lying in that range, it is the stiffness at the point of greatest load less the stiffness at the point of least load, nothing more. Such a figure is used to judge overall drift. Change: -3.6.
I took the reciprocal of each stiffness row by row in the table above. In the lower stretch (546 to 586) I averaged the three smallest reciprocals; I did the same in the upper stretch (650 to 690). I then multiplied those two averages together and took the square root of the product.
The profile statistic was 0.0151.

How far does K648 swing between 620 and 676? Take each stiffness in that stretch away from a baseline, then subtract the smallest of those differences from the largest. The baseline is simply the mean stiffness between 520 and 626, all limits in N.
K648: 8.9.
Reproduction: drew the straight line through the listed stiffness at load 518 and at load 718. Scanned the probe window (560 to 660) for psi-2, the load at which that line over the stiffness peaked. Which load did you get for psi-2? 638 N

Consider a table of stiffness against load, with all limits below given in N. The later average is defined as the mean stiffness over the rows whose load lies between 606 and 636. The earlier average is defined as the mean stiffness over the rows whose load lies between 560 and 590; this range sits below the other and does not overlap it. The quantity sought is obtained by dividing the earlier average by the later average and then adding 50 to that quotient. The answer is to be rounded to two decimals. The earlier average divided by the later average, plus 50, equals 51.07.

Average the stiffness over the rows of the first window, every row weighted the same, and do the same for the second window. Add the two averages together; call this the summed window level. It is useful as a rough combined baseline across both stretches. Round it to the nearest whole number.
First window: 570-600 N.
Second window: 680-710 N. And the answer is 101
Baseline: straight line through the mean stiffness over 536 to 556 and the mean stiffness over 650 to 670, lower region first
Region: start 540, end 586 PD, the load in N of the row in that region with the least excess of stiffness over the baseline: 548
